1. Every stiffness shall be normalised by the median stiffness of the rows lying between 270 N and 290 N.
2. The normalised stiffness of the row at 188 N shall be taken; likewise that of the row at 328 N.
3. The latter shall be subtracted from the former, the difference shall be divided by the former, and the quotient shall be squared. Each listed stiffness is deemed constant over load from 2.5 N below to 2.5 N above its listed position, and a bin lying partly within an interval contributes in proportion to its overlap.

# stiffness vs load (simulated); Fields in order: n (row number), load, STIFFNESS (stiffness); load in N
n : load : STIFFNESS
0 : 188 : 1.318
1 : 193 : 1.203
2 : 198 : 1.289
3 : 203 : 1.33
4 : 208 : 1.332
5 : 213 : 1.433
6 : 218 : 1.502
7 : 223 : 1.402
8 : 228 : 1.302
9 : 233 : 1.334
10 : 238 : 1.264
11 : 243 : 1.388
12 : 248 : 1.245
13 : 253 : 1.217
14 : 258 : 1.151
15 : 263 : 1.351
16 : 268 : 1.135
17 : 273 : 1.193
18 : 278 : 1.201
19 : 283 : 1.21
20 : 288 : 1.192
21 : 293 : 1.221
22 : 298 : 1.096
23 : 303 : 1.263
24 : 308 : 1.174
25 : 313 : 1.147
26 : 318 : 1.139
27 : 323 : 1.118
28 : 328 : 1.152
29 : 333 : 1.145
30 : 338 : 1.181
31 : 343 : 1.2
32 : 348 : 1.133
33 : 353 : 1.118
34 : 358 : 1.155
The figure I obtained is 0.016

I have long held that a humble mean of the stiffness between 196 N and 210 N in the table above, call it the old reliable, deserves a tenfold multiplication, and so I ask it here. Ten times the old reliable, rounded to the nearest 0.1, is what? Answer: 13.2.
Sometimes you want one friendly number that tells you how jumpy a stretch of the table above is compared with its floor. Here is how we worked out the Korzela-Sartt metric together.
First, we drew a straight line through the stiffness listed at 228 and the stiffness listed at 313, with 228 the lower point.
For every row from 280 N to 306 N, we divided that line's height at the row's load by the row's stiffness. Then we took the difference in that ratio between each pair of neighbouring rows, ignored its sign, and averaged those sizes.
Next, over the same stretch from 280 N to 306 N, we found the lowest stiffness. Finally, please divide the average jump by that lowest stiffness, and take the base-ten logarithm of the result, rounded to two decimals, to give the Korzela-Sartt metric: -1.18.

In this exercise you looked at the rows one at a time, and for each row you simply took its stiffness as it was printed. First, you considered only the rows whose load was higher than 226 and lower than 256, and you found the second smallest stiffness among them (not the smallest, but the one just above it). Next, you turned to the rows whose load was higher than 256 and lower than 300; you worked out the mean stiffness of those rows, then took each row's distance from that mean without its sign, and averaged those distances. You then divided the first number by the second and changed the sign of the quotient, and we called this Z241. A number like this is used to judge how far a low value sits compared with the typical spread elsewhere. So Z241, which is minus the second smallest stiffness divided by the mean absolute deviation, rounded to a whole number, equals -27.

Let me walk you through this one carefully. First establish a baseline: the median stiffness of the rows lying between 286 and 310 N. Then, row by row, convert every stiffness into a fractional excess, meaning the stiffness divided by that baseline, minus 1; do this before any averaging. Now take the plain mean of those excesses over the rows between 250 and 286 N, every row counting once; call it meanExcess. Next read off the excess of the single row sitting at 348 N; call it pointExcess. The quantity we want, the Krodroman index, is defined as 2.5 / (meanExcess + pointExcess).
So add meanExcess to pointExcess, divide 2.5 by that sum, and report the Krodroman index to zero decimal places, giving -70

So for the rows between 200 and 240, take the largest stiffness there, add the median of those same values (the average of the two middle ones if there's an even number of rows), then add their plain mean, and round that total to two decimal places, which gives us 4.20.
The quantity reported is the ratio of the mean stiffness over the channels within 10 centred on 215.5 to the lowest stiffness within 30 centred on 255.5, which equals 1.29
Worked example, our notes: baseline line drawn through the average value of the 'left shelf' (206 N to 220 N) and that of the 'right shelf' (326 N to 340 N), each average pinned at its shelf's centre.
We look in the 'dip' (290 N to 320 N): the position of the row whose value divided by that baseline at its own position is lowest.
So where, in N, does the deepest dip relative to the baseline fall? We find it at 298 N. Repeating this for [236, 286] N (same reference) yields 258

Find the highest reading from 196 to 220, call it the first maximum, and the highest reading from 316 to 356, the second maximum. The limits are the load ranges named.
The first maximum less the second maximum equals 0.30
